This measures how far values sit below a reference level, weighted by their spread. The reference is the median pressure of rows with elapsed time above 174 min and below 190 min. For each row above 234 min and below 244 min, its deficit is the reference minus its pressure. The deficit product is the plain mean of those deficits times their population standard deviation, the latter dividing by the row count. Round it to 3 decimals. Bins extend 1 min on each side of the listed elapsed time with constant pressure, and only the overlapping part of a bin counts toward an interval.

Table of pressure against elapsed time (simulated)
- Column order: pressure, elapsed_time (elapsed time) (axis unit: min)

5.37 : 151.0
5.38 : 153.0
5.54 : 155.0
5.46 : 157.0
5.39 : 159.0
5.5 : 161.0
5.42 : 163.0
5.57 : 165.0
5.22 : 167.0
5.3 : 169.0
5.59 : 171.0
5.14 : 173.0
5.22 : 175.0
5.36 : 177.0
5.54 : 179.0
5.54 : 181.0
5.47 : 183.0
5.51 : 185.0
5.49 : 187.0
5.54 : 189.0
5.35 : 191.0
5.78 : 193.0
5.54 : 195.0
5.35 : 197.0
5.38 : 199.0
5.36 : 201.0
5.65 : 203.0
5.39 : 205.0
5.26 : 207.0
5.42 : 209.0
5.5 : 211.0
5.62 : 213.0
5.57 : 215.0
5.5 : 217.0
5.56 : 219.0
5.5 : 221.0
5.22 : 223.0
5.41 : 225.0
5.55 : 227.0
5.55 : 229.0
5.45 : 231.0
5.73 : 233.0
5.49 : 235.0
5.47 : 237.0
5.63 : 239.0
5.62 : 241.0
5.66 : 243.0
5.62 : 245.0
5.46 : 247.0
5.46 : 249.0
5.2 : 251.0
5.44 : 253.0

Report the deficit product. -0.006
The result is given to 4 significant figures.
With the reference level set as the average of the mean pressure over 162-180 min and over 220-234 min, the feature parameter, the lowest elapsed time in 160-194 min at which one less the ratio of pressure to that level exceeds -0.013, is 161.0 min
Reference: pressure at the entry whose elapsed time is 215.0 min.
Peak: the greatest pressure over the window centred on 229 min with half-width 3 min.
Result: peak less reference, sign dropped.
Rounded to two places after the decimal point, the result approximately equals 0.02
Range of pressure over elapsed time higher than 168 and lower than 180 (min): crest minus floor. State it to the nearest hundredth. 0.45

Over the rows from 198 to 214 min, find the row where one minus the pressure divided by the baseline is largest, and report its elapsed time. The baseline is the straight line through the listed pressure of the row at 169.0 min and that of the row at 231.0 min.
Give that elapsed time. 207.0 min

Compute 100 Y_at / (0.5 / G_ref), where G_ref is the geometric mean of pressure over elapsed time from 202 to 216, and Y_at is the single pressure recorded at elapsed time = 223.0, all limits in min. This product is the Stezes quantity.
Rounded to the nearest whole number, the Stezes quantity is 5727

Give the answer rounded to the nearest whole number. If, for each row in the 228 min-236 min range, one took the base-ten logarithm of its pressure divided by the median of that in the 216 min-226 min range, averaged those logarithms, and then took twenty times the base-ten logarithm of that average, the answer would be -47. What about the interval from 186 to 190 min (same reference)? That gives -59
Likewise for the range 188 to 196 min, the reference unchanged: -48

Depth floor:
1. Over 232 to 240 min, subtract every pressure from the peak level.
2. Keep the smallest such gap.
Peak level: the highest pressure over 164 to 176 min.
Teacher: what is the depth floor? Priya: -0.14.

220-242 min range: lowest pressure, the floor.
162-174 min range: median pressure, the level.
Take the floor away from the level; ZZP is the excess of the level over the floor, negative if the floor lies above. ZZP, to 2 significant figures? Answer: 0.14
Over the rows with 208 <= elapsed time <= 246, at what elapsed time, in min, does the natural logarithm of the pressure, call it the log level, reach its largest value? 233.0 min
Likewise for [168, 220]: 193.0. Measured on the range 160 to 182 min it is 171.0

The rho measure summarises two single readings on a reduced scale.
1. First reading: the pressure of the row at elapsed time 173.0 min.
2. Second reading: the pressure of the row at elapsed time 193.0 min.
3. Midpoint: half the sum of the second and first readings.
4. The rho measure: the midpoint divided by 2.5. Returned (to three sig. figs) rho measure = 2.18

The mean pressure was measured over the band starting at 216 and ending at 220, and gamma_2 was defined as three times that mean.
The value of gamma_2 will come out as 16.6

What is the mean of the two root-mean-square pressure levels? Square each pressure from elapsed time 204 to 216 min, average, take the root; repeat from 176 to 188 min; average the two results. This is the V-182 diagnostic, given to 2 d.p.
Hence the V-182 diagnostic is 5.47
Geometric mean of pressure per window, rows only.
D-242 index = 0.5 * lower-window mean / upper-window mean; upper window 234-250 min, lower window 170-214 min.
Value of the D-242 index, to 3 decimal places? 0.491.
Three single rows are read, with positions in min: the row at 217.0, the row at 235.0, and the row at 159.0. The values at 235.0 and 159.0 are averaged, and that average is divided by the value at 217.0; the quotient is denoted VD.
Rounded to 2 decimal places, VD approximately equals 0.99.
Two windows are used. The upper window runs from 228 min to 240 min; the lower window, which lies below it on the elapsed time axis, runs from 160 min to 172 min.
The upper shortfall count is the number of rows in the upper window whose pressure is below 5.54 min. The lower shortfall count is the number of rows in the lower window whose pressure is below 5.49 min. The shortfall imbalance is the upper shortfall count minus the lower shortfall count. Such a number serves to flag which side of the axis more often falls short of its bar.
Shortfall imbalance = 0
